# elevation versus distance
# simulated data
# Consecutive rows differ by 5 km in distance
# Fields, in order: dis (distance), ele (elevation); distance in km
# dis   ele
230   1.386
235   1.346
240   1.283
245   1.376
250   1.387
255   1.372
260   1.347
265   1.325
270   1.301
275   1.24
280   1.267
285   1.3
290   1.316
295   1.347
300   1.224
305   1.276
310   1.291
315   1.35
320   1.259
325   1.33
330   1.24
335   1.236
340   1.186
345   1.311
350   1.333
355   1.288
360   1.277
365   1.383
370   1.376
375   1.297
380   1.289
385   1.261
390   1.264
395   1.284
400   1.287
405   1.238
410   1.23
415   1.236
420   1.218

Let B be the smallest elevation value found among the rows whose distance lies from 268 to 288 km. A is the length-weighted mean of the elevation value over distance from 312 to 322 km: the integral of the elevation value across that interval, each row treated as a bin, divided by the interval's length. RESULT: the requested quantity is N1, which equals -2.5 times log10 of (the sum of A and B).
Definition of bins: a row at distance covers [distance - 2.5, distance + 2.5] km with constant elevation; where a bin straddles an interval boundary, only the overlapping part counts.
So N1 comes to -1.01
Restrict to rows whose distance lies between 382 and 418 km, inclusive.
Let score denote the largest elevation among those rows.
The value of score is 1.287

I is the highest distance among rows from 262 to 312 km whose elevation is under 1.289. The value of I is 305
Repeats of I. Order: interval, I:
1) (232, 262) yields 240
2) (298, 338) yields 335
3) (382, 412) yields 410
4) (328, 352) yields 340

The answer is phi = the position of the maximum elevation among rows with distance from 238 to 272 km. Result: 250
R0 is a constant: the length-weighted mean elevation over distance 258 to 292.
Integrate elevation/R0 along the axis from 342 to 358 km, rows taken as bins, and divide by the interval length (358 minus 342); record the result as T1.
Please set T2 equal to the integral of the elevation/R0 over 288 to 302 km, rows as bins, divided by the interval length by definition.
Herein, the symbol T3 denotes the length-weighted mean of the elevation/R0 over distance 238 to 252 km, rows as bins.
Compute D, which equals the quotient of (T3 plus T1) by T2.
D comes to 2.05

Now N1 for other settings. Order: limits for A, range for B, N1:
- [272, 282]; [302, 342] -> -0.97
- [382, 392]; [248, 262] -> -1.04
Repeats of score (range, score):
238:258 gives 1.387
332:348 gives 1.311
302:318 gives 1.35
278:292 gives 1.316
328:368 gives 1.383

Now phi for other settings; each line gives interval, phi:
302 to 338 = 315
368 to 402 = 370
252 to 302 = 255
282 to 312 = 295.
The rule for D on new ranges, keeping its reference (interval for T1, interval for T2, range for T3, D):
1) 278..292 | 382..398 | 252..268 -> 2.08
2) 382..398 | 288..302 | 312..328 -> 1.99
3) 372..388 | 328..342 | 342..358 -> 2.12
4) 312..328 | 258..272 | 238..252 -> 2.01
